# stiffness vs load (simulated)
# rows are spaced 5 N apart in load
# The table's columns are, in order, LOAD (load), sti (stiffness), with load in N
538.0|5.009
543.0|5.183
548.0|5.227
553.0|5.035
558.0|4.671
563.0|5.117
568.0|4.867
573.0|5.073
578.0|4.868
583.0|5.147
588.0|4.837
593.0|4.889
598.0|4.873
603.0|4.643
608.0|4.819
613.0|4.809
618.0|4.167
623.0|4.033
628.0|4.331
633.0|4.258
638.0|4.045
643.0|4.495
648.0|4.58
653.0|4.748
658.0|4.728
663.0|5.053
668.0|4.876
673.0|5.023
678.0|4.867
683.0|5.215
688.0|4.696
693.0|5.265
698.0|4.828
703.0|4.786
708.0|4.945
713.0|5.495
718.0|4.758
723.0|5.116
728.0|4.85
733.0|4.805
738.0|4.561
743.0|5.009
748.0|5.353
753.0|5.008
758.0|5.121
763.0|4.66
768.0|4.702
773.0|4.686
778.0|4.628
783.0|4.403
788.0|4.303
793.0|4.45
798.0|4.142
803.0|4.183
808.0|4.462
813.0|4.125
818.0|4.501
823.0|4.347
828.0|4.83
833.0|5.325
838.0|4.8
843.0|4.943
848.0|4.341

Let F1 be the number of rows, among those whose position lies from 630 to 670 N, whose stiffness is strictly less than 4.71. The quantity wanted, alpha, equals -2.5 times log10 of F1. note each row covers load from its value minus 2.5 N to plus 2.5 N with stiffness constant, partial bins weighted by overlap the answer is -1.5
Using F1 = 4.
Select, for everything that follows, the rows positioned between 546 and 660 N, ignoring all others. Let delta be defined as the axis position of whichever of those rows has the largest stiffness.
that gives 548.0 N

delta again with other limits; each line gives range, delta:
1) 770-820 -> 773.0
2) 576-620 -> 583.0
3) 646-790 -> 713.0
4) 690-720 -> 713.0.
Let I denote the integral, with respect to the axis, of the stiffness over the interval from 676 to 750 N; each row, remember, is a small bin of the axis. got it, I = 368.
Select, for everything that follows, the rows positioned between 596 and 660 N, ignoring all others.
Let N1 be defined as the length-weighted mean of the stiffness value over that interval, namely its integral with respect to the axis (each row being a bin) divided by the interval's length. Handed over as 4.50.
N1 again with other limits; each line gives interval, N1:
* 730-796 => 4.74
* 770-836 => 4.50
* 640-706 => 4.85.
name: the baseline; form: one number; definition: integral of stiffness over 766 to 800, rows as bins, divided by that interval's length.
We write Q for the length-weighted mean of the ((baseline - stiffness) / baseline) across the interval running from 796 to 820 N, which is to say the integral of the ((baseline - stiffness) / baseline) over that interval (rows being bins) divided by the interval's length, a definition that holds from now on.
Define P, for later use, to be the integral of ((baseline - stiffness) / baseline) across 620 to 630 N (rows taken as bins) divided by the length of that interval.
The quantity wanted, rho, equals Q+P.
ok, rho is 0.11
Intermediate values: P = 0.07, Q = 0.043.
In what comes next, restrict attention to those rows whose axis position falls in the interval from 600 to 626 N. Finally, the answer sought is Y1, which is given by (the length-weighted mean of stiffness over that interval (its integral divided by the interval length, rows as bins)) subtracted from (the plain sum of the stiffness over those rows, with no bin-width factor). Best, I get 18.0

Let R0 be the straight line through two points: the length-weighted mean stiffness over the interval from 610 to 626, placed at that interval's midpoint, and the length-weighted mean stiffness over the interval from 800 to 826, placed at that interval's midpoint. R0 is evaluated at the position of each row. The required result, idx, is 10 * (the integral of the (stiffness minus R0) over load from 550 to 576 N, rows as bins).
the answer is 156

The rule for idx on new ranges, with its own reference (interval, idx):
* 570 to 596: 157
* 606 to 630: 18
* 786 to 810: -6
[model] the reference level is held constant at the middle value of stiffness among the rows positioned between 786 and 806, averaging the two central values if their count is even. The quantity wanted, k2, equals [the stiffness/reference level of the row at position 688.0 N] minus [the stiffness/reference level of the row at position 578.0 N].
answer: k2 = -0.04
